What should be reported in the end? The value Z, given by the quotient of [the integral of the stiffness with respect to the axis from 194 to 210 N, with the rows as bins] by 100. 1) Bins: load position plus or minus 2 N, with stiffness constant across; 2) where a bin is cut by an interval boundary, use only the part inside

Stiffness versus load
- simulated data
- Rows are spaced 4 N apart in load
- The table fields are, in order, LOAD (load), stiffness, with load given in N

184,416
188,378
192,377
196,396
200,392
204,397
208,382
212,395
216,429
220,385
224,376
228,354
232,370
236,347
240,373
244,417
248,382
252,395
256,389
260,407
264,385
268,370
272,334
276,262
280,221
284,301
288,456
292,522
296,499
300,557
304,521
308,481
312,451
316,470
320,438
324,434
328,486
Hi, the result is 62.7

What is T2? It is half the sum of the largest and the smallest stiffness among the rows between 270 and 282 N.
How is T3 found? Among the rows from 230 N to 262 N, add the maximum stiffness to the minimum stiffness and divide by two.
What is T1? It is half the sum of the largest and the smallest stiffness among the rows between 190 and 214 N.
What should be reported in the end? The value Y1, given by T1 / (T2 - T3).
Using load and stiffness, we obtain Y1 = -3.7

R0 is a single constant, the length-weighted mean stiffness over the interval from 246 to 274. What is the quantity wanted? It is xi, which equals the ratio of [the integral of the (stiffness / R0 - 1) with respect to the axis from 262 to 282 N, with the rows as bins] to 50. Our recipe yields -0.069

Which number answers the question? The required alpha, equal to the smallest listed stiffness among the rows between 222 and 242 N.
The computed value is 347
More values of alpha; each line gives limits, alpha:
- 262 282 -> 221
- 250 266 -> 385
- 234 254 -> 347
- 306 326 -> 434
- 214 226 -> 376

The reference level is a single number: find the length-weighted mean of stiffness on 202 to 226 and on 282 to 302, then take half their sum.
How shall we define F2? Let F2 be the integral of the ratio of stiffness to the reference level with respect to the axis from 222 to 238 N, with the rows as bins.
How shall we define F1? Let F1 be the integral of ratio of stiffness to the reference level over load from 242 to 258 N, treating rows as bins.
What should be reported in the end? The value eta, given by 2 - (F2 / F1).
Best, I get 1.09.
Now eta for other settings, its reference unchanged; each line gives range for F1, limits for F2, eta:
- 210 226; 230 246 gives 1.05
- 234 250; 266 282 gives 1.22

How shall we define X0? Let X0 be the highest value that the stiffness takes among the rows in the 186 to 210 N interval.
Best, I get 397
